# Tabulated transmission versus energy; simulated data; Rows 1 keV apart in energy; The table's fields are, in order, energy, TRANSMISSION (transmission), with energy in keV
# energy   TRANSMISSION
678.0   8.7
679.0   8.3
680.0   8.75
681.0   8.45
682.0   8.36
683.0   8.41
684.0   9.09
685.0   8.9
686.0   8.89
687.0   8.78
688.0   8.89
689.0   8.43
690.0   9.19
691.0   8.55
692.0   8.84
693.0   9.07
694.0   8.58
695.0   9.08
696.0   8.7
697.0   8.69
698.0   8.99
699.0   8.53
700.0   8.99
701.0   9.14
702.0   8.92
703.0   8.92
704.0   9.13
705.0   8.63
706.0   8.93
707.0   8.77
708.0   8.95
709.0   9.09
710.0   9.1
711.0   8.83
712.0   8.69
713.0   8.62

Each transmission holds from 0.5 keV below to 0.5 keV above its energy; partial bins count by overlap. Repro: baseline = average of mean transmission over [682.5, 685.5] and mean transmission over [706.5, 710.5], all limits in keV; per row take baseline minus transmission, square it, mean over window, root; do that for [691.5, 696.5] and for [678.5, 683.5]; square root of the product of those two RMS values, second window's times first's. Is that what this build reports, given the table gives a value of 0.31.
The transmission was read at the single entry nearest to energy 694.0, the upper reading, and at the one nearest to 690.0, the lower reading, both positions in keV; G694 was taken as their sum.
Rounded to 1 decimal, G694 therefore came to 17.8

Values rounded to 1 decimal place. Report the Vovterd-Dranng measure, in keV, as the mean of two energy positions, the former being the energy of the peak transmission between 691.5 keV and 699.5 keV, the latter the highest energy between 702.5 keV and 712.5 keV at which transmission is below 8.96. 703.5 keV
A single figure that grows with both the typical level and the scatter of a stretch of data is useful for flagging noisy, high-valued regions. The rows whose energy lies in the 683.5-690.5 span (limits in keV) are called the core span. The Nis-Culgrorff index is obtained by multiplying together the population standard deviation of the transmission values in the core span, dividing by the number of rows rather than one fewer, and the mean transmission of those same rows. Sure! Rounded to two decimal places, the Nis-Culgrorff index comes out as 2.00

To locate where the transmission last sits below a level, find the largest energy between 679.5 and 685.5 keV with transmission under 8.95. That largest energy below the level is 685.0 keV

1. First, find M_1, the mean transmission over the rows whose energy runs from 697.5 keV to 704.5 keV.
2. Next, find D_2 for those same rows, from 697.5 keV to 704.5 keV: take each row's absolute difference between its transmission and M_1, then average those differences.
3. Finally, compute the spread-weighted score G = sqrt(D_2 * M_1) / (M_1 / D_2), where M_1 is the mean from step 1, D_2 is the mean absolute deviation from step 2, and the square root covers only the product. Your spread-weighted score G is 0.016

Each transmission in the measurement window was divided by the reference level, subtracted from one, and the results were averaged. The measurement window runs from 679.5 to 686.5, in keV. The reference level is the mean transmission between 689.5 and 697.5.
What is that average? 0.016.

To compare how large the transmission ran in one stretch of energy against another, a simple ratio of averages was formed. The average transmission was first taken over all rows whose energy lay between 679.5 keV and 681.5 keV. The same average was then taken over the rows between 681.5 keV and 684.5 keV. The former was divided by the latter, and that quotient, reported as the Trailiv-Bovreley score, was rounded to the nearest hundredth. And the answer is 1.00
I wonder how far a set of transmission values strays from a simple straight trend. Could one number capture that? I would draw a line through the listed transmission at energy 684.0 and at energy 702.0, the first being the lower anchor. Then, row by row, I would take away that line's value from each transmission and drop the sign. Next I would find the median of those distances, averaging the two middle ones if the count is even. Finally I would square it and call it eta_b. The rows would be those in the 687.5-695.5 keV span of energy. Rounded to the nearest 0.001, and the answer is 0.028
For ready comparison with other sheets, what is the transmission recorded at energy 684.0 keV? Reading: 9.09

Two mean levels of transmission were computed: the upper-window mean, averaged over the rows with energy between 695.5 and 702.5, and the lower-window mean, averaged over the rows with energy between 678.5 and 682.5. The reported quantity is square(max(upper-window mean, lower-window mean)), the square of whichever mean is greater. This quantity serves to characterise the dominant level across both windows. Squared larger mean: 78.3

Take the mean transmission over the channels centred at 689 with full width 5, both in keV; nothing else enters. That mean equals 8.77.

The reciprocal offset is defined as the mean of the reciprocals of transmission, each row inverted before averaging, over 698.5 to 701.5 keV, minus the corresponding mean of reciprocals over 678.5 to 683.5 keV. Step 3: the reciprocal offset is -0.0057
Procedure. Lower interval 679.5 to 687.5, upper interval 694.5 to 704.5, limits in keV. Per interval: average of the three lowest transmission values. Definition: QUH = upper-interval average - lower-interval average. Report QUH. 0.23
